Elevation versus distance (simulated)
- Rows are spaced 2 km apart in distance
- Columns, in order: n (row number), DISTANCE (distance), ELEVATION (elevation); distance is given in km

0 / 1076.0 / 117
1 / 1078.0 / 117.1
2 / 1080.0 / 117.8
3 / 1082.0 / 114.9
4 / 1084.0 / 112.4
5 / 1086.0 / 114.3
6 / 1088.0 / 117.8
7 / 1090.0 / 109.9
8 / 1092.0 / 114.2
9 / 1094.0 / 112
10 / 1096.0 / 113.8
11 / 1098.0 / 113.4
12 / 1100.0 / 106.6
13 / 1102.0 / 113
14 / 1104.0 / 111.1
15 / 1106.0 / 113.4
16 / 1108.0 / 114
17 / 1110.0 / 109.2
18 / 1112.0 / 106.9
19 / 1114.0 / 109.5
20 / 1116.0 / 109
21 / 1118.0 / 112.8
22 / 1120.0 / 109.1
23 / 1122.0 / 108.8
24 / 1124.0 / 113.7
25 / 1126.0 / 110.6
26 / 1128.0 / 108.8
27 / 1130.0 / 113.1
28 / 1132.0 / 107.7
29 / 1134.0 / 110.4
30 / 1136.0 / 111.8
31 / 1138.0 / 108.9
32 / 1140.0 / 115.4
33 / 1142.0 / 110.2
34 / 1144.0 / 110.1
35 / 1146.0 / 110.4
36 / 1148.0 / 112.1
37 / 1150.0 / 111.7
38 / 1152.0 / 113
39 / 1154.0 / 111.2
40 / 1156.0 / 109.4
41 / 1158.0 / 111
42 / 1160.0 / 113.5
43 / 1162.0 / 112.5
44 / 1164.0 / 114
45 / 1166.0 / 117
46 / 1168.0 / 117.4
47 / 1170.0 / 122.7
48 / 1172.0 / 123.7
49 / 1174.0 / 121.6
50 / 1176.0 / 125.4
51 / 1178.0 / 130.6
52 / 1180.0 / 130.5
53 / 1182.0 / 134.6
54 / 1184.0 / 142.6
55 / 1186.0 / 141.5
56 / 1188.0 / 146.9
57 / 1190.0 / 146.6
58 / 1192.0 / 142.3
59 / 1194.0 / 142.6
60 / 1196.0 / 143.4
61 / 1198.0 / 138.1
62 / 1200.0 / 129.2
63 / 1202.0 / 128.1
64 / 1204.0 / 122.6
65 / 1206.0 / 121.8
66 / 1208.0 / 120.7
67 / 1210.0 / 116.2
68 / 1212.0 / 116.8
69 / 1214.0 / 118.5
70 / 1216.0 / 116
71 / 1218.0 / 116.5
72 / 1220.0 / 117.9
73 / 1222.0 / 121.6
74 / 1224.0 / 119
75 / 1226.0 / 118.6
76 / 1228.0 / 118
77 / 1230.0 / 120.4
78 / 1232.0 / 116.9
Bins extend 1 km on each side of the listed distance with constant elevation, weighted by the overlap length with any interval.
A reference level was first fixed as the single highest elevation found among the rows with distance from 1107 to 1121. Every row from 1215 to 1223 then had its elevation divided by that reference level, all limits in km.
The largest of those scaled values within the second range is 1.07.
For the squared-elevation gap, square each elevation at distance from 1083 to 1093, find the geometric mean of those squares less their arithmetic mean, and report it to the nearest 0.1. -13.4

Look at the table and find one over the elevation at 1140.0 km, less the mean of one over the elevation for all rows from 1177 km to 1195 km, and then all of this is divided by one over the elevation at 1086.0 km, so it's 0.17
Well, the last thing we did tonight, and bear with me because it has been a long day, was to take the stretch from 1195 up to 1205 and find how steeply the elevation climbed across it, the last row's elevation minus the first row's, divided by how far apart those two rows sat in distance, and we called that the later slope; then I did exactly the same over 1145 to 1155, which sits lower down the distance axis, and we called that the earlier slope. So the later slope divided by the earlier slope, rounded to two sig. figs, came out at -26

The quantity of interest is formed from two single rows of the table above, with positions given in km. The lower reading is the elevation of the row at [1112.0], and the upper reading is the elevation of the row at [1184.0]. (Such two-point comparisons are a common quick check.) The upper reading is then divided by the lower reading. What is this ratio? 1.33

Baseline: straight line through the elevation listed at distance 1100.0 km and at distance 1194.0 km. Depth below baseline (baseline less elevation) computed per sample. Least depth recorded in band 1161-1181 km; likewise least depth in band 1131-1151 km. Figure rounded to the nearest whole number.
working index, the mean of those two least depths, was 6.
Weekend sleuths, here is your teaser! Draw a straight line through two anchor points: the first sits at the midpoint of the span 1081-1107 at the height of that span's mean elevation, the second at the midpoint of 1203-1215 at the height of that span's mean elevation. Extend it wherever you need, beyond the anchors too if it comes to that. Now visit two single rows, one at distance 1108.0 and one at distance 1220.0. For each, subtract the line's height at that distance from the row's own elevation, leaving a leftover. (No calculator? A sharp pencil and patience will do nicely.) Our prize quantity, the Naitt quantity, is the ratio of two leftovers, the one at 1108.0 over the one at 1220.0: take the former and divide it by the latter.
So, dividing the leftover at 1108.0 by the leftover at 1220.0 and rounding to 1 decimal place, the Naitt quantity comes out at -0.2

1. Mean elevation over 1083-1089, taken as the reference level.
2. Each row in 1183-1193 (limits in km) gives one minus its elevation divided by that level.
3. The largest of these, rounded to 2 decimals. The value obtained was -0.23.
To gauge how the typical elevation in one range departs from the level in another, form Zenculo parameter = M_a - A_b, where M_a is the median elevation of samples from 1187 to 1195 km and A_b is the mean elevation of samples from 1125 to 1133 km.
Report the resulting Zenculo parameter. 35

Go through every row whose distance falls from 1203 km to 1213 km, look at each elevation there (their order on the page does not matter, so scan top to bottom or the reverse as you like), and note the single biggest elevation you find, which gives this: 122.6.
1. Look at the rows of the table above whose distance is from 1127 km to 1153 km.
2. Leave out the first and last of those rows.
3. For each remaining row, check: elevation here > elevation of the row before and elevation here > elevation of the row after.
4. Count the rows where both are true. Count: 4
